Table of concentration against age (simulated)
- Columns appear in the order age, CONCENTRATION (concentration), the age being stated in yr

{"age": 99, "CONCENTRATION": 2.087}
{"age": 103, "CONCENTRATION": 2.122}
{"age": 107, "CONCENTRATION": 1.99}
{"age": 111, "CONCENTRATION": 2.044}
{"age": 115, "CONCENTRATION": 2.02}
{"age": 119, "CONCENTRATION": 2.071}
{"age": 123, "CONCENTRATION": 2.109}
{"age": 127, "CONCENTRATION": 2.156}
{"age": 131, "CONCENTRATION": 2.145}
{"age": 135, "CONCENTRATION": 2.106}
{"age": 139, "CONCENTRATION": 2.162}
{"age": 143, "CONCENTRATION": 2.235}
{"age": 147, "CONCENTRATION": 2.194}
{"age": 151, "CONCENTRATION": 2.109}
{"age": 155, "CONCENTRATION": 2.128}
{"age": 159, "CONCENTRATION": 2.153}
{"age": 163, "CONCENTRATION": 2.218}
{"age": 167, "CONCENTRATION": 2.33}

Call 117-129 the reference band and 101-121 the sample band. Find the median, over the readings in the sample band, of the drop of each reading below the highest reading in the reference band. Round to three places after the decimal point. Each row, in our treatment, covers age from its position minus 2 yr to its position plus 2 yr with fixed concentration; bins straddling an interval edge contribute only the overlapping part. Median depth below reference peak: 0.112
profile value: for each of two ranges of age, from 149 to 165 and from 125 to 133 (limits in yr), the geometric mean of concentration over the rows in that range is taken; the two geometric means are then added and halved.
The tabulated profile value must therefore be 2.15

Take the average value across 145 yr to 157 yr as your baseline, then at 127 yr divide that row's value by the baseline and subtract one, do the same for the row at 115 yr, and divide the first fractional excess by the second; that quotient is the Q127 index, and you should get -0.10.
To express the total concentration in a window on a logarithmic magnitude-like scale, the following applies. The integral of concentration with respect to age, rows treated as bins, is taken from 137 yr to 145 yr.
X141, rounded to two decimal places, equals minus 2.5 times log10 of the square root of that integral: -1.56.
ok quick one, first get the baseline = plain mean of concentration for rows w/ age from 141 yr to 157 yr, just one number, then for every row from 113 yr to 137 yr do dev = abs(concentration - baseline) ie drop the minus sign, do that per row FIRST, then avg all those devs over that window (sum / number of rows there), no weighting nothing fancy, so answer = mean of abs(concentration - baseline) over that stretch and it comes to 0.07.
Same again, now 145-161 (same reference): 0.03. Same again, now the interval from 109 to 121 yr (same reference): 0.12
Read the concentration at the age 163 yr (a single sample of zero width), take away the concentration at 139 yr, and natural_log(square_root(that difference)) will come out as -1.4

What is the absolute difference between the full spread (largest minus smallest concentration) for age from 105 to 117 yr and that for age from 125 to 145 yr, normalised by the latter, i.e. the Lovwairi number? 0.58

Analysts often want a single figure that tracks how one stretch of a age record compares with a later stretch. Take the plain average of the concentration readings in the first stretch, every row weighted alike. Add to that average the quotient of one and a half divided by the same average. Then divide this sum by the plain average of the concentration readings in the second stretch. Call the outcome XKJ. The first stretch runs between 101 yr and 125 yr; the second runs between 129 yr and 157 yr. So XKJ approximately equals 1.29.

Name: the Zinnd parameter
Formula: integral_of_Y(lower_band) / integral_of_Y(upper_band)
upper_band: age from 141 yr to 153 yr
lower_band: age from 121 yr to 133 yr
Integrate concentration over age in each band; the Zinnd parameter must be 0.98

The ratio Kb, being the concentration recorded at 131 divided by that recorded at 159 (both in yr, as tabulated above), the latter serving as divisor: 1.00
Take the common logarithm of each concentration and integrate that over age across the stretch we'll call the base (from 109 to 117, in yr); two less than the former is 0.46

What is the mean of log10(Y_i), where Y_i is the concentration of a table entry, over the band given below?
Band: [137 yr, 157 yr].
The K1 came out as 0.335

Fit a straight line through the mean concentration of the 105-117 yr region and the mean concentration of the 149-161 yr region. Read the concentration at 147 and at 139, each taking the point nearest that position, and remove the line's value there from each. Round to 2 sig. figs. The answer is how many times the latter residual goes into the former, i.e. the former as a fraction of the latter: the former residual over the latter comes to 1.2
